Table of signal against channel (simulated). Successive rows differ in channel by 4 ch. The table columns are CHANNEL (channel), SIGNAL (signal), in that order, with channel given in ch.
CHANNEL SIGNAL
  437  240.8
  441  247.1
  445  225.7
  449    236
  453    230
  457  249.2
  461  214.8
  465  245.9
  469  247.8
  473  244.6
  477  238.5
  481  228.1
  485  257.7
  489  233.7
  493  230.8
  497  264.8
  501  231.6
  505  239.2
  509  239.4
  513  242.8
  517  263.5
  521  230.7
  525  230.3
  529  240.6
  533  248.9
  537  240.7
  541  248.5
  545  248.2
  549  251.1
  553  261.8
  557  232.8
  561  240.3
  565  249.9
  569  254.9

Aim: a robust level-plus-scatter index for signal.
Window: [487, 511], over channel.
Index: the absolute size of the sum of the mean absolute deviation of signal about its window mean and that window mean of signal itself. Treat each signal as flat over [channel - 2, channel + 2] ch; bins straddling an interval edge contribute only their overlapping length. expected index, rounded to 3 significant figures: 248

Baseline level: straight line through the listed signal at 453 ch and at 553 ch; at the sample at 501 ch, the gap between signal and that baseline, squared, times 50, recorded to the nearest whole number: 9335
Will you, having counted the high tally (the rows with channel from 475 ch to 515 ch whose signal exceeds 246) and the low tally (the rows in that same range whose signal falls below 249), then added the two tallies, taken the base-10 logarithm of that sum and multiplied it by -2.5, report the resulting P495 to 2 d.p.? -2.50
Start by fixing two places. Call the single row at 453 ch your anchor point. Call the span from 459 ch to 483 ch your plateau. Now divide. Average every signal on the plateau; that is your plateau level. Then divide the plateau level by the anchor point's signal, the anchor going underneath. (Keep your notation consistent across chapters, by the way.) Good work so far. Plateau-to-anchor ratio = 1.029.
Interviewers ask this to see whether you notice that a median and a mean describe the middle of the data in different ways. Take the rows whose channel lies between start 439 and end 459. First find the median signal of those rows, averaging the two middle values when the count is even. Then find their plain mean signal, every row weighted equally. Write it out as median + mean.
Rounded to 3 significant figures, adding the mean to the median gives 474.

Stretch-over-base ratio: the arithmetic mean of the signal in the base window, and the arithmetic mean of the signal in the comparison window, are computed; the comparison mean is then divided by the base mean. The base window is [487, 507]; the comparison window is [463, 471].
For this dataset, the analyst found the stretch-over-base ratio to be 1.03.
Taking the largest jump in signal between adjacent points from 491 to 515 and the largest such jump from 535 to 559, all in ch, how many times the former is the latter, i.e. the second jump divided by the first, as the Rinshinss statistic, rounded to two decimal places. 0.85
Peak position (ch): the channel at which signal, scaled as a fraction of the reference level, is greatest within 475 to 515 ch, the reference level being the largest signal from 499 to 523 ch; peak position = 497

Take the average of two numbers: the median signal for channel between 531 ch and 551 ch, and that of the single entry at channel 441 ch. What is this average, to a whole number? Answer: 248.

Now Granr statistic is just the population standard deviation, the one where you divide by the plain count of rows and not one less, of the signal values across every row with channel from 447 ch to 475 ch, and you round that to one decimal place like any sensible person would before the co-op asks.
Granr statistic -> 11.5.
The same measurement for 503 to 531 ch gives 10.3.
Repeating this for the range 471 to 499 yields 12.9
